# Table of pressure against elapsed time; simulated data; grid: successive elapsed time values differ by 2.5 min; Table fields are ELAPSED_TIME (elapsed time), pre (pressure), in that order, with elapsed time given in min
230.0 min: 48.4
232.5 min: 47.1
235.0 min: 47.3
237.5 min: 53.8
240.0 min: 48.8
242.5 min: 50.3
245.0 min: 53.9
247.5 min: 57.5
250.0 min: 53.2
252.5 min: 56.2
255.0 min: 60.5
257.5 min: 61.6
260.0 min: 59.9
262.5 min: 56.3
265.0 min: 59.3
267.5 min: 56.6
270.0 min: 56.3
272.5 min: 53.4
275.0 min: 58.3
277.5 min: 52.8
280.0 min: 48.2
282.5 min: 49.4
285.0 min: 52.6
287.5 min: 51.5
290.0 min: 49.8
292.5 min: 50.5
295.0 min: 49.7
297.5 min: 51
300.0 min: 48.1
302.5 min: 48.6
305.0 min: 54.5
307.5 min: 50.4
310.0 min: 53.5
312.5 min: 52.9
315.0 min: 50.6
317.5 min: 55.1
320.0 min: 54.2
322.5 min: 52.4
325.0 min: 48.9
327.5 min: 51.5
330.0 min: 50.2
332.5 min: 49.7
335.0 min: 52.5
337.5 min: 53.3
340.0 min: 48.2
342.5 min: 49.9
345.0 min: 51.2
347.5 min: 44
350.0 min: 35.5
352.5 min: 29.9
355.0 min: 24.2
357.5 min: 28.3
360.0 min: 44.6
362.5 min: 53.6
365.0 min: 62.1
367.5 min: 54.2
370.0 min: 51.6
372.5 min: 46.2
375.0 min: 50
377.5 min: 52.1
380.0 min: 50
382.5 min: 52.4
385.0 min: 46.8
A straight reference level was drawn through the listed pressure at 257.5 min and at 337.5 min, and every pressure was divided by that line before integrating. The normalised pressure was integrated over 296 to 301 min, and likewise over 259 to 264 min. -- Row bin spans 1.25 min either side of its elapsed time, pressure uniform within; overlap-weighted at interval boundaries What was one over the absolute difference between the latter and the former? 2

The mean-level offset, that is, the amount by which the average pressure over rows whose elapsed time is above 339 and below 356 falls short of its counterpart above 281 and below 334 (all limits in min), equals 11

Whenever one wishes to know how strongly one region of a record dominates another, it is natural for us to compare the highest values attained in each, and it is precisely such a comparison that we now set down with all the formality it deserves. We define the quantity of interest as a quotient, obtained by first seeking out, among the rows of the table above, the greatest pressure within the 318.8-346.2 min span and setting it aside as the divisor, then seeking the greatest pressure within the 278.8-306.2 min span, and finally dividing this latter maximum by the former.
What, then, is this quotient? 1.006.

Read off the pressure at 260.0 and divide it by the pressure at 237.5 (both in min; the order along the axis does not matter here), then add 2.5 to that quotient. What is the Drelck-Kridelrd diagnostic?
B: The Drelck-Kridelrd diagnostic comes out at 3.61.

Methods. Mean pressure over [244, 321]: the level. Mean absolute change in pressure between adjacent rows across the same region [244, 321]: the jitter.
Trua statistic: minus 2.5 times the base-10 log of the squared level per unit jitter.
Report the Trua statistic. -7.58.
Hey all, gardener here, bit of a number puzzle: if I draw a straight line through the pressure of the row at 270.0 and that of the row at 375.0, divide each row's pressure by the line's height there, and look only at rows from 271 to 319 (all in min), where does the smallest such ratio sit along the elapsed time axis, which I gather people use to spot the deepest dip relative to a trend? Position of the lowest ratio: 280.0 min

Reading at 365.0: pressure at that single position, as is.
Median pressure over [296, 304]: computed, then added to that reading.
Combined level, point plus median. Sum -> 111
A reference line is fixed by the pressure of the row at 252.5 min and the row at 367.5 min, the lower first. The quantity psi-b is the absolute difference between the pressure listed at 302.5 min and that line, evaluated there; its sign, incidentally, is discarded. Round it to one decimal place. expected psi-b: 6.7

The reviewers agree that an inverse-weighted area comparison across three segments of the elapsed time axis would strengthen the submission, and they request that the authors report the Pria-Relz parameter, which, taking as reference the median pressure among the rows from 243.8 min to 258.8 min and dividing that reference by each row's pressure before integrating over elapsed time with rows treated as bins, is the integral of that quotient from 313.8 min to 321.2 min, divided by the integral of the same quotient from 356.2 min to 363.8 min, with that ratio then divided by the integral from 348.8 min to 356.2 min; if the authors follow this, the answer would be 0.05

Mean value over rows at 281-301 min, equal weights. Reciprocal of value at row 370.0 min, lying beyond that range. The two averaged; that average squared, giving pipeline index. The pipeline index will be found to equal 634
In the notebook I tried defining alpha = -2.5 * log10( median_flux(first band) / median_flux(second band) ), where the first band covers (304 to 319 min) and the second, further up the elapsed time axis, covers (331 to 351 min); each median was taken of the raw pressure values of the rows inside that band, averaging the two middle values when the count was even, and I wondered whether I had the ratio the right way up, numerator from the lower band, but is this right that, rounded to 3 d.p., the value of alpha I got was -0.072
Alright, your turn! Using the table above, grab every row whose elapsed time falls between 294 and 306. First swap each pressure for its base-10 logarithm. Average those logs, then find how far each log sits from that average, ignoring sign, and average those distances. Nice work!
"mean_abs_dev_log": 0.0161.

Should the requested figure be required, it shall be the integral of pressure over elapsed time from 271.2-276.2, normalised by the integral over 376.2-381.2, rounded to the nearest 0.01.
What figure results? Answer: 1.09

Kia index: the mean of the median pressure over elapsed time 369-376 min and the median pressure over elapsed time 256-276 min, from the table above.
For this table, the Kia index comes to 53.7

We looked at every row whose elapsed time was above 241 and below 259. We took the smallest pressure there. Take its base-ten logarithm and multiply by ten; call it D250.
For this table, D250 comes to 17.0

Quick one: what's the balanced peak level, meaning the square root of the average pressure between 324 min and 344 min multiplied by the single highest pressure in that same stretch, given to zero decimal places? 52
